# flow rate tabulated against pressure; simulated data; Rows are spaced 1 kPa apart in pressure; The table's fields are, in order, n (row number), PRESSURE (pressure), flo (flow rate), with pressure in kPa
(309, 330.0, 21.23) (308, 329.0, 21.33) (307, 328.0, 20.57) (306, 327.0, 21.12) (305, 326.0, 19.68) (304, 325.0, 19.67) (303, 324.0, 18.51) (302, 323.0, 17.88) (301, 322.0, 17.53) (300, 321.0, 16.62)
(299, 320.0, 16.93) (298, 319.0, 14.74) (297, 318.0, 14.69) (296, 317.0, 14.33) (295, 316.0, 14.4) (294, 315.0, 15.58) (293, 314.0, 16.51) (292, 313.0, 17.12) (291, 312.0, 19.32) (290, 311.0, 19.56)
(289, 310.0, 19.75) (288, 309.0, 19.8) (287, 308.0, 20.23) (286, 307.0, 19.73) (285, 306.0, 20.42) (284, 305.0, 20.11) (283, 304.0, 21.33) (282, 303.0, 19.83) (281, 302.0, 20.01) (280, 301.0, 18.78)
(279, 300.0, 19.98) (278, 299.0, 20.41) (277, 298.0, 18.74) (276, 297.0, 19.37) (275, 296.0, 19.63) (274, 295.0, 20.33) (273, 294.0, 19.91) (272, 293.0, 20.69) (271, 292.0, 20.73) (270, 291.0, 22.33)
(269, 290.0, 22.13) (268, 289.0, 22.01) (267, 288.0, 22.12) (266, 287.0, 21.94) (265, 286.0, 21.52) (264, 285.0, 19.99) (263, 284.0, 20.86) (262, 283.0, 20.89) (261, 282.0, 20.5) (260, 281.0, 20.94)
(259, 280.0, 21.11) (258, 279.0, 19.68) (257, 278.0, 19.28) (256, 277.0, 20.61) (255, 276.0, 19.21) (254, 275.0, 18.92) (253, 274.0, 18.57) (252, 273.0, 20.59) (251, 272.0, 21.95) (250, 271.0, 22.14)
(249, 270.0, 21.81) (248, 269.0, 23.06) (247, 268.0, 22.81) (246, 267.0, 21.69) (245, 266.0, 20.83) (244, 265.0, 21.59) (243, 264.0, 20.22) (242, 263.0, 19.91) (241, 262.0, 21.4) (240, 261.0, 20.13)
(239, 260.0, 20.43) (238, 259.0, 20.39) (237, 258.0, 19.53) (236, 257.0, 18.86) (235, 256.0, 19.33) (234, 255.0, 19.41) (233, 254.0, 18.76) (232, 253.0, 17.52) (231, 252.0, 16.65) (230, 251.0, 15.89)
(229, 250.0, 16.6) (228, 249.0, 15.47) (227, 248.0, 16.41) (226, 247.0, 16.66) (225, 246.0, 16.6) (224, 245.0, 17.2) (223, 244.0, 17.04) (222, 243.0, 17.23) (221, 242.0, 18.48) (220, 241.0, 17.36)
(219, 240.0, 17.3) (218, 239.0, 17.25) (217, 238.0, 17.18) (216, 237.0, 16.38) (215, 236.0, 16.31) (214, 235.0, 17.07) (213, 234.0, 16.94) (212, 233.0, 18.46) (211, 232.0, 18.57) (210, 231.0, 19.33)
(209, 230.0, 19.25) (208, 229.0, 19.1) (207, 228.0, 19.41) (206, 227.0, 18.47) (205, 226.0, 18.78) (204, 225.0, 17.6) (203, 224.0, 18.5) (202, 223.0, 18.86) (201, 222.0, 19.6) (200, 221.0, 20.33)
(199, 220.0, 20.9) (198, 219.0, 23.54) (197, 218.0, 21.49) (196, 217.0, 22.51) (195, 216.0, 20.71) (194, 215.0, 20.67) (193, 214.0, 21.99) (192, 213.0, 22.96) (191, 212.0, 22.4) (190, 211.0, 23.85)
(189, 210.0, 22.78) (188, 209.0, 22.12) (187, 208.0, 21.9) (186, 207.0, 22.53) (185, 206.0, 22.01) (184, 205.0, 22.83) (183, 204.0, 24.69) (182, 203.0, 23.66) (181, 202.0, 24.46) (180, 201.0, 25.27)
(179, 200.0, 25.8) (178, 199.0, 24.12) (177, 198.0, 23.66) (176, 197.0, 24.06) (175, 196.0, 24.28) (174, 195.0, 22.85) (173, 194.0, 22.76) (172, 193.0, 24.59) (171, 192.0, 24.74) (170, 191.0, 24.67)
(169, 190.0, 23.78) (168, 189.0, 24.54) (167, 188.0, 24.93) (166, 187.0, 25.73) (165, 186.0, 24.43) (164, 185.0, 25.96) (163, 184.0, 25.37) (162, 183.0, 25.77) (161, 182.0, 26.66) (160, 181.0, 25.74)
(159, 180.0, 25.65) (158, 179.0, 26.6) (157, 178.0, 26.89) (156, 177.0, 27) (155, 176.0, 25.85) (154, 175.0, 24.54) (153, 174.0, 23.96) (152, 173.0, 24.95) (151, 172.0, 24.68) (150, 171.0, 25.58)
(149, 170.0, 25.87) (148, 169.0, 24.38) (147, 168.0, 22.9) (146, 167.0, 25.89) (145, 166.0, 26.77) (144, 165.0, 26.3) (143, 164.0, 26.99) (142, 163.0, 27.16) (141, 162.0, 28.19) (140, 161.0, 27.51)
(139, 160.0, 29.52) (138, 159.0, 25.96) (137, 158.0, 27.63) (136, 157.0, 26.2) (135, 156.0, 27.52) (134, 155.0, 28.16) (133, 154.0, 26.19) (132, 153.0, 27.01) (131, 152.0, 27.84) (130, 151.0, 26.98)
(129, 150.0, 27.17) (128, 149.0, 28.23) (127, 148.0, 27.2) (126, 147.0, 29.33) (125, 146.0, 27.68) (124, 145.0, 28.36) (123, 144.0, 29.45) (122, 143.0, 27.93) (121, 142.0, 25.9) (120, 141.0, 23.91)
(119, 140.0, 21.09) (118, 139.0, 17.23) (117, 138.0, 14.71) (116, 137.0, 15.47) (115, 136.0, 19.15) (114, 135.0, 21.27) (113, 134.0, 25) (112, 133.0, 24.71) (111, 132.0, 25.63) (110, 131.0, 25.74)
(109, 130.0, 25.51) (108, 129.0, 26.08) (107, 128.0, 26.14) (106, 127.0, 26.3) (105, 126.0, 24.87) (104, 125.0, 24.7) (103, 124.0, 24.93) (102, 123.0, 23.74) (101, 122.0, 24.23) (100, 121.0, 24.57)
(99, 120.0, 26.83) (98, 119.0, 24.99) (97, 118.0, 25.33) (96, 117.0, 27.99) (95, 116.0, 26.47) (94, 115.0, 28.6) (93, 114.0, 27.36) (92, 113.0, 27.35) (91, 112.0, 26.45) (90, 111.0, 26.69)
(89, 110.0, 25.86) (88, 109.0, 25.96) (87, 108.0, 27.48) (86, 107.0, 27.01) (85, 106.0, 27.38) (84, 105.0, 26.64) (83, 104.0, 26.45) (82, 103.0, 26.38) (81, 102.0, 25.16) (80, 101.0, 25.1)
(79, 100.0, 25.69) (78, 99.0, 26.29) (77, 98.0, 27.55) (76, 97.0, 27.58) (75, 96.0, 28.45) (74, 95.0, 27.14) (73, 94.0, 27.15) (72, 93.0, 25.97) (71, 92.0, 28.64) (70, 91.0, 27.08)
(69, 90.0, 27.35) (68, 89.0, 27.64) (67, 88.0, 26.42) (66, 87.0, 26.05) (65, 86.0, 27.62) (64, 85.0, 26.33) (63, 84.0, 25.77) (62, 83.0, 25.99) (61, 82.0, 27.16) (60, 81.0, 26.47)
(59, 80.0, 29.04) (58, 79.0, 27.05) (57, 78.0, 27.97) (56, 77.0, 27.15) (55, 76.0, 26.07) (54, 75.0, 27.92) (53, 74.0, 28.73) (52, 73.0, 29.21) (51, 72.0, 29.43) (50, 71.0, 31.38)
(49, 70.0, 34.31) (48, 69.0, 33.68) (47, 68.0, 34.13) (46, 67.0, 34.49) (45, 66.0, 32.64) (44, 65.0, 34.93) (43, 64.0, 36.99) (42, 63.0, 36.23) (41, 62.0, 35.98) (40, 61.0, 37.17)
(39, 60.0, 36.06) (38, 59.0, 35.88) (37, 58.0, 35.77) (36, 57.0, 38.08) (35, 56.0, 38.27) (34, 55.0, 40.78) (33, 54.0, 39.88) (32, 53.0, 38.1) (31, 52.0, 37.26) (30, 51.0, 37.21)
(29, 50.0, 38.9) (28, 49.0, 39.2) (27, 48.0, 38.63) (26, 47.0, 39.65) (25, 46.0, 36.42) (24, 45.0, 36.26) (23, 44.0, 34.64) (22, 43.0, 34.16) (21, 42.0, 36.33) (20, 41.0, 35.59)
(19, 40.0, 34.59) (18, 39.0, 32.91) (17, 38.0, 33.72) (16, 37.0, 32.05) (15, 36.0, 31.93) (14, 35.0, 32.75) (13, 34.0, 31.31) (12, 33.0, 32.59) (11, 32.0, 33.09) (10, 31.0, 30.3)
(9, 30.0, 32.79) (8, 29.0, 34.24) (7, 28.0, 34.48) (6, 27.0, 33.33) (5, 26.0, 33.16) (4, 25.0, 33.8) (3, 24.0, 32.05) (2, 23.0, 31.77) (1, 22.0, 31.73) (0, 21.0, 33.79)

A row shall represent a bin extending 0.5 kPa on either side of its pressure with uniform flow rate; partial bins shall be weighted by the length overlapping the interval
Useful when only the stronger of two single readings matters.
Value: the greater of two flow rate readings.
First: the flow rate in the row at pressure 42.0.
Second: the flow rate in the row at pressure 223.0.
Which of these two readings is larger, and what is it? 36.3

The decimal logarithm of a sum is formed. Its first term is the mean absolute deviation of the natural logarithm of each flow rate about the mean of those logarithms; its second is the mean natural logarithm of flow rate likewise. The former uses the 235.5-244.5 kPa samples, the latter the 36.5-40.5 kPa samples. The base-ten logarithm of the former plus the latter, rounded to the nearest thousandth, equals 0.548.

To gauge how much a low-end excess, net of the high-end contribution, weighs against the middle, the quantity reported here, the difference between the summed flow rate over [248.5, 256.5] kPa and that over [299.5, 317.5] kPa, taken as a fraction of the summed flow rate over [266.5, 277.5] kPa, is -0.9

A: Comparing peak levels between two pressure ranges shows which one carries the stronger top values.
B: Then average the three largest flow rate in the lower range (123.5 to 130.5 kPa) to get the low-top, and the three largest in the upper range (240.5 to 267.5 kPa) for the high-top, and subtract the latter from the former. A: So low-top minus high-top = 4.6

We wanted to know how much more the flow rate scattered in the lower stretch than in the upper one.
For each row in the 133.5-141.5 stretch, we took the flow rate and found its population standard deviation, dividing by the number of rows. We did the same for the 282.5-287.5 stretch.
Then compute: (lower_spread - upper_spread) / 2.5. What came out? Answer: 1.14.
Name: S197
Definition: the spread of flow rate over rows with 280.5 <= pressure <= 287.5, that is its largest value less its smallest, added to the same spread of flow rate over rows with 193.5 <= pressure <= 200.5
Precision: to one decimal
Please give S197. 5.0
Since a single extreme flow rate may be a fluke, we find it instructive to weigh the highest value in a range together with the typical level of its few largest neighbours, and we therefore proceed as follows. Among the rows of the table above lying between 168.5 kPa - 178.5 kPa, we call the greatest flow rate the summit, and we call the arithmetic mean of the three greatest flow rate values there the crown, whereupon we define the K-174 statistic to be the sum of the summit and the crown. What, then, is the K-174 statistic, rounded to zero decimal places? 54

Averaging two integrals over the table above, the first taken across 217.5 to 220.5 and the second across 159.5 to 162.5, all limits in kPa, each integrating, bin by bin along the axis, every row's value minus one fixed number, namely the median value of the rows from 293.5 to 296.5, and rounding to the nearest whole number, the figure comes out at 16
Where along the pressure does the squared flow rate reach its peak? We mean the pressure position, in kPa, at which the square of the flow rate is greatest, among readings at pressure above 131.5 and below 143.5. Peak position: 143.0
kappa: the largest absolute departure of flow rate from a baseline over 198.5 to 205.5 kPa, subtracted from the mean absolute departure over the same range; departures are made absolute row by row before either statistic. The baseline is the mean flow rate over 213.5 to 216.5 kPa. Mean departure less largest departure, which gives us -1.4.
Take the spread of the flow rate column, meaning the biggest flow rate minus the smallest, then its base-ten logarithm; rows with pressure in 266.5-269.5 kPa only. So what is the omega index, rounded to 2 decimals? 0.14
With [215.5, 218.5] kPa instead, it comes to 0.26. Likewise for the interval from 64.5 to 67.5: 0.36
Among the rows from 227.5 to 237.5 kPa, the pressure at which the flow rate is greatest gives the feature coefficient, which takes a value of 228.0 kPa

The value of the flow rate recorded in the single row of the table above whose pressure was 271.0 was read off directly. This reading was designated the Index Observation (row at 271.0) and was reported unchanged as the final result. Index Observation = 22.14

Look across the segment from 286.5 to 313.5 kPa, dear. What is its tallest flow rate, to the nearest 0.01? 22.33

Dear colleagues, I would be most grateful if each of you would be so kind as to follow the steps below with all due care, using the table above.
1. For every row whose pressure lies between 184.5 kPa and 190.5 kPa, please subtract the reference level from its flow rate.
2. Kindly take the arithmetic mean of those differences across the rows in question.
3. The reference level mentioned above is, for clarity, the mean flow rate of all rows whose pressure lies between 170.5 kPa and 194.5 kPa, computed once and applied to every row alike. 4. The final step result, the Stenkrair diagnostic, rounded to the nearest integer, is 0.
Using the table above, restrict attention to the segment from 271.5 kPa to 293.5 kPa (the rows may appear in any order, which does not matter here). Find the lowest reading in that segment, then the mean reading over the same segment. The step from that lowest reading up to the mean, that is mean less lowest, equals 2.2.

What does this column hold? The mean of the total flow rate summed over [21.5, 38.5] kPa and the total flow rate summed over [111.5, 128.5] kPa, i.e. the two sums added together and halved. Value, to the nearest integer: 498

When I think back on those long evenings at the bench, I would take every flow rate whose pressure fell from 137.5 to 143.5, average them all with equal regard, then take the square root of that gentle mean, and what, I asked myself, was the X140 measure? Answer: 4.67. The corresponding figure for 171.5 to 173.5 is 4.98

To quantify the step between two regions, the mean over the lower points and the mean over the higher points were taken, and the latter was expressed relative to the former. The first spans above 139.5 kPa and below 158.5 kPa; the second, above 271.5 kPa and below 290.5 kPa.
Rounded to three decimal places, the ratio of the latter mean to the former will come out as 0.765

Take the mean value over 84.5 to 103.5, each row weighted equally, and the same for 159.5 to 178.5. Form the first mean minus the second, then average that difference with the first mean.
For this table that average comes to 13.8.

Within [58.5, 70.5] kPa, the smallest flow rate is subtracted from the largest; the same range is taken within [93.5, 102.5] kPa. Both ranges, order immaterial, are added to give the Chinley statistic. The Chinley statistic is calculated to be 7.9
